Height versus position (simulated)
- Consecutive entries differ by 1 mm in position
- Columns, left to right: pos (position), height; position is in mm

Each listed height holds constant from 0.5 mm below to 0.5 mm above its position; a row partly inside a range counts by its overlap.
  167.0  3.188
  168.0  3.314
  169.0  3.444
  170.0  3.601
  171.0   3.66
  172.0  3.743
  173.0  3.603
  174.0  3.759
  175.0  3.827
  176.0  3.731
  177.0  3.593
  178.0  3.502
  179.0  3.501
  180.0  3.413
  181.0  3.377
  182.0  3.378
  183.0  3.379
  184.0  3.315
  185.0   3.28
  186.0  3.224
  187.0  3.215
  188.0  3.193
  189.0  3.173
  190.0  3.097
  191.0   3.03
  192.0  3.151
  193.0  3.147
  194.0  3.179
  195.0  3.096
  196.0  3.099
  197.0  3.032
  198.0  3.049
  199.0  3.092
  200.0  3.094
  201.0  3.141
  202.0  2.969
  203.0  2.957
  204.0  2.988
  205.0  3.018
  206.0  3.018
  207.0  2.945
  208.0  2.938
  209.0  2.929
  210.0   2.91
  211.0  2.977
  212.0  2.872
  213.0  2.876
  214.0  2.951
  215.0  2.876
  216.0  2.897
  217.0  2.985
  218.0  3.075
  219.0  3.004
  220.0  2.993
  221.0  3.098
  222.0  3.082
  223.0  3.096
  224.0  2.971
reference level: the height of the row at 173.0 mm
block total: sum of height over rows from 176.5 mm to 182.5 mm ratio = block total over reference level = 5.76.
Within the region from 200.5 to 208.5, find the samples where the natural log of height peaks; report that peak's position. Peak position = 201.0 mm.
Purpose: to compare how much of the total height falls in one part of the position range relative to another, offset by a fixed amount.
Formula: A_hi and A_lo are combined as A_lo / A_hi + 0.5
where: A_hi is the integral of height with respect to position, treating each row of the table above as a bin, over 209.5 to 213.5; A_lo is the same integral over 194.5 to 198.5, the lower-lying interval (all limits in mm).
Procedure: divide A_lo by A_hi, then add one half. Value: 1.6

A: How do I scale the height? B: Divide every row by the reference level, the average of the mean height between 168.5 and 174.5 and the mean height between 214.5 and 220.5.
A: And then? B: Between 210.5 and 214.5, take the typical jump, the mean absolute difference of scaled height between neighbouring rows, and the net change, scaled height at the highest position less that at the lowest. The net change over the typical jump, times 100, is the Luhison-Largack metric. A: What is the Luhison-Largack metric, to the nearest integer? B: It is -42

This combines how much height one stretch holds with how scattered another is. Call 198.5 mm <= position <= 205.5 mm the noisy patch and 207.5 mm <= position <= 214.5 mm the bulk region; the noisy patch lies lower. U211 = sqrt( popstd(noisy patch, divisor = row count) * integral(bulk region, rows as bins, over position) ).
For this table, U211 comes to 1.17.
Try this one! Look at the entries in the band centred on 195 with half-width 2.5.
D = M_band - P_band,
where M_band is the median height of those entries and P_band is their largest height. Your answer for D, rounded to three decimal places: -0.080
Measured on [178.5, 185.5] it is -0.123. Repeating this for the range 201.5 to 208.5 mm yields -0.049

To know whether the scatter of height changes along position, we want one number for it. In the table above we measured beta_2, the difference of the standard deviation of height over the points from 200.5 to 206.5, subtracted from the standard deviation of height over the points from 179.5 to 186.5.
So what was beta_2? 0.00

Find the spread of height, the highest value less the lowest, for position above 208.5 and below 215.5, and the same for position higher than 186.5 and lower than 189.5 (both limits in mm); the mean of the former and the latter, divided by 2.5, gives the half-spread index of 0.029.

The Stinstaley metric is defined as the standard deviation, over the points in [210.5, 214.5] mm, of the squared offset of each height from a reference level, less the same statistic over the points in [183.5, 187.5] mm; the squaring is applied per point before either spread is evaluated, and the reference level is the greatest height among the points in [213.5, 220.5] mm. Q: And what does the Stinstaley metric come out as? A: 0.00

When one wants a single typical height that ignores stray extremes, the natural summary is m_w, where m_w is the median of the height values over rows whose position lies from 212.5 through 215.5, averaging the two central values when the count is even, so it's 2.88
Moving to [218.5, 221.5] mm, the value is 3.00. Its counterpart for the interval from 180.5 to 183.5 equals 3.38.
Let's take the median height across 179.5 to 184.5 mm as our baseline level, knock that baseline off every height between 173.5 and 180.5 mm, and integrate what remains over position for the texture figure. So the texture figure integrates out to 2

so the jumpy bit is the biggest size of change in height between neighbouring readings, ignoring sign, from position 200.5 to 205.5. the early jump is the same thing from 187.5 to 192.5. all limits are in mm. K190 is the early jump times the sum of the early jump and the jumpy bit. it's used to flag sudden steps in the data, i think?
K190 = 0.035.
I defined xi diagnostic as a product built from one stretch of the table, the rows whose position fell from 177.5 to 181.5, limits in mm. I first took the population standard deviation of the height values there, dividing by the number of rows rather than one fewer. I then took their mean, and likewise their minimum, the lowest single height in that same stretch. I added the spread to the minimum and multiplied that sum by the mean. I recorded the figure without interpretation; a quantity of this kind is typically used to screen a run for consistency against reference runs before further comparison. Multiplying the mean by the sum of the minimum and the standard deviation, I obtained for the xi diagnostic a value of 11.8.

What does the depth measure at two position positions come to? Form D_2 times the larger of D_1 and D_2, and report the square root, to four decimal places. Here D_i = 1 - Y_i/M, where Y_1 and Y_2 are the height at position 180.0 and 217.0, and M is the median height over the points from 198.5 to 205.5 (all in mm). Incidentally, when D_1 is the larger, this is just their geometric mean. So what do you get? 0.0109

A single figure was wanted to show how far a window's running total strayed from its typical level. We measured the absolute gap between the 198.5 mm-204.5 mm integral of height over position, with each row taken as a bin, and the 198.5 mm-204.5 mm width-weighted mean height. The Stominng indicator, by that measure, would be 15.2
